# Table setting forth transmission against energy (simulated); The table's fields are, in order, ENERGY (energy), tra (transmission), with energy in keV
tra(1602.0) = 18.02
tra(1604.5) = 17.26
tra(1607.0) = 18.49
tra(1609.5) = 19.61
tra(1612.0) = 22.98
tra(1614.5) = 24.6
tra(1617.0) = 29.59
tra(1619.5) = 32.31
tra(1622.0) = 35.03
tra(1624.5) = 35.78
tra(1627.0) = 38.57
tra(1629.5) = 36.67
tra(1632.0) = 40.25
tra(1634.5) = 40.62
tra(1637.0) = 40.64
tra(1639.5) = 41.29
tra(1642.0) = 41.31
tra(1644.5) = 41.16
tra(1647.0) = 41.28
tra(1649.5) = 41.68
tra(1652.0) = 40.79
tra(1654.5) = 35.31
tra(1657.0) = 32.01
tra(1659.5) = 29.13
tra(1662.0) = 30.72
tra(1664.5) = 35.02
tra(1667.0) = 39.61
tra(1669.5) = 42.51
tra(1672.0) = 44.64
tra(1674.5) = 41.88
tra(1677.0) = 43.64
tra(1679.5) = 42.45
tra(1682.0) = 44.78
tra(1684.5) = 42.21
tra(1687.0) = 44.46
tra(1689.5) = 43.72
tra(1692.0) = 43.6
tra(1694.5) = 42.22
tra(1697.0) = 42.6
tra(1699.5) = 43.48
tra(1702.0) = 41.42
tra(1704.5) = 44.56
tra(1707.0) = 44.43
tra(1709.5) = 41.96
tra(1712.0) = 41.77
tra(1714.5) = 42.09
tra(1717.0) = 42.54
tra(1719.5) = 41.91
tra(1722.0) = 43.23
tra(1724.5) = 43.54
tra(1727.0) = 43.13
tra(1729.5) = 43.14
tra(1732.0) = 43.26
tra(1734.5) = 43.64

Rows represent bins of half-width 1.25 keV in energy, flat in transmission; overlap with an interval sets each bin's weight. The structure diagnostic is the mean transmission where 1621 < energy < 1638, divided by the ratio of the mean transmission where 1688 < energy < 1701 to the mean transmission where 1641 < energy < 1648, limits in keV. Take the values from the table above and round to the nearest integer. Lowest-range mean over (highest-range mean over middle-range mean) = 37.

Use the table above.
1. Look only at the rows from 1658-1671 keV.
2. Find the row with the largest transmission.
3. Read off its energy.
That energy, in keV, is 1669.5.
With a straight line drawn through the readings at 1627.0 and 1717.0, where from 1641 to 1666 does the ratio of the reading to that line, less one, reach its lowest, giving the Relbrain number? 1659.5 keV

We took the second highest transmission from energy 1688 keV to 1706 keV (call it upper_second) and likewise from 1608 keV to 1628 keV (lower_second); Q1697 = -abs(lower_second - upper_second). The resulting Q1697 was -7.9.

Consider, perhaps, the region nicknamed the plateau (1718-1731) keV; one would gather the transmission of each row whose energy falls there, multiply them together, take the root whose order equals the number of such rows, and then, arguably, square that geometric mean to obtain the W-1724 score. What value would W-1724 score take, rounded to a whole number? 1848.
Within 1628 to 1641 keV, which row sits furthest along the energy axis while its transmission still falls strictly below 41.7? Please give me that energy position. 1639.5 keV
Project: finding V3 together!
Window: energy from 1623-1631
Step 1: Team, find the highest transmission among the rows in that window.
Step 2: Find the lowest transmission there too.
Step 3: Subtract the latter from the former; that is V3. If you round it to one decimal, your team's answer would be 2.8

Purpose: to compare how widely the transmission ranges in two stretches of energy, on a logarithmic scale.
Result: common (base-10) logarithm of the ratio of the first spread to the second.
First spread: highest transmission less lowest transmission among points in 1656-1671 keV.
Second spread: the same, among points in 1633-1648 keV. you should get 1.3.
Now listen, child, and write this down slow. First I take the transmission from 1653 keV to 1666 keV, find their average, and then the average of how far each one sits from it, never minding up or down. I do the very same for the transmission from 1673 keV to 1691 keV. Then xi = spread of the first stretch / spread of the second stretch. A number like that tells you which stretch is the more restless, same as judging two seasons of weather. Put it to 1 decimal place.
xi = 2.3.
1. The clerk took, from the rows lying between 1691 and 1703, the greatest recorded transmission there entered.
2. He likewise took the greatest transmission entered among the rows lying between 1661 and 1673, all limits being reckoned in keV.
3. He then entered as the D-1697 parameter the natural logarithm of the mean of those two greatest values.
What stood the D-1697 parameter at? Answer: 3.787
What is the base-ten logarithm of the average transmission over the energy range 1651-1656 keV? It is 1.58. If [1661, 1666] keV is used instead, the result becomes 1.52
